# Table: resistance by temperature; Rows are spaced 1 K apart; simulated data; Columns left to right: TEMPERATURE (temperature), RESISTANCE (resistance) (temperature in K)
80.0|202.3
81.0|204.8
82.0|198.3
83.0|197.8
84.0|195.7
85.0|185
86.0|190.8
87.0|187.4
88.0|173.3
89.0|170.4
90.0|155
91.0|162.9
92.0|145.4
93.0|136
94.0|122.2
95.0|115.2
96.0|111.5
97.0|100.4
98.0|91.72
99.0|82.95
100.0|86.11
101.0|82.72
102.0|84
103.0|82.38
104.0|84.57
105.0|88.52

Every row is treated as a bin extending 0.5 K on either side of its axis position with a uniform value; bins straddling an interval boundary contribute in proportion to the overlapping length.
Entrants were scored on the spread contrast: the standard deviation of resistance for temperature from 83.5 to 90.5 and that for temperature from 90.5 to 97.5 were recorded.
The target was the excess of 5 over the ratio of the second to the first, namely 3.5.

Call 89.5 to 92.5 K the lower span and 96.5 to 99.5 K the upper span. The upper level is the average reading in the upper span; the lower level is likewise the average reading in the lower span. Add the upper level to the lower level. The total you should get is 246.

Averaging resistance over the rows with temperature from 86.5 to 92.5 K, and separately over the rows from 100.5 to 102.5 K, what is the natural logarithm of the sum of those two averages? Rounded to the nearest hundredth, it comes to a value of 5.52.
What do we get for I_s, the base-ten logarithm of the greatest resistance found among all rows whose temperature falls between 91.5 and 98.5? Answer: 2.16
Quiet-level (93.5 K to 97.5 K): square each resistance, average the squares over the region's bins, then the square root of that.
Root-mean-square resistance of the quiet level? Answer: 113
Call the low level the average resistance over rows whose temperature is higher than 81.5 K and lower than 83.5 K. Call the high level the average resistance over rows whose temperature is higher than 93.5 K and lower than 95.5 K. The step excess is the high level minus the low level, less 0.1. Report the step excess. -79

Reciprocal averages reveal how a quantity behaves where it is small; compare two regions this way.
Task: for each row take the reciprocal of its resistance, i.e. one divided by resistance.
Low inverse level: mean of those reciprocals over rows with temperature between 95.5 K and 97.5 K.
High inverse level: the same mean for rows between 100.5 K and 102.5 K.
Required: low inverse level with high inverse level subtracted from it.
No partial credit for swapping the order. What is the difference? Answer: -0.0025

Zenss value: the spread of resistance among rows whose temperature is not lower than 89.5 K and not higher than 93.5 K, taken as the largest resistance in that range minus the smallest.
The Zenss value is 27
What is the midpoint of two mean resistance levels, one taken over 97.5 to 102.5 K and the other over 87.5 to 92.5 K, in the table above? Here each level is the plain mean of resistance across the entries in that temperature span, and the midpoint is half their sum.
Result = 123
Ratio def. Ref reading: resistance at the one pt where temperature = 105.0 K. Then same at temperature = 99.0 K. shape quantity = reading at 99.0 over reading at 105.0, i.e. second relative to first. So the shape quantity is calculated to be 0.94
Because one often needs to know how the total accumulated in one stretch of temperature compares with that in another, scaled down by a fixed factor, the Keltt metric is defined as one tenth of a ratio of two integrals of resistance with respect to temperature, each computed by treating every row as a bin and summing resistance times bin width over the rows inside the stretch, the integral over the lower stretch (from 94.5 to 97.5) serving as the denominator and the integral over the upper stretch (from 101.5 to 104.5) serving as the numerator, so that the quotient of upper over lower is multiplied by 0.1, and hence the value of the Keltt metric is 0.08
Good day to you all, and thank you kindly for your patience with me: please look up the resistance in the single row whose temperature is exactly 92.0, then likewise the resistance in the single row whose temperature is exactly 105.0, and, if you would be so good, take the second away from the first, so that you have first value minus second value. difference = 57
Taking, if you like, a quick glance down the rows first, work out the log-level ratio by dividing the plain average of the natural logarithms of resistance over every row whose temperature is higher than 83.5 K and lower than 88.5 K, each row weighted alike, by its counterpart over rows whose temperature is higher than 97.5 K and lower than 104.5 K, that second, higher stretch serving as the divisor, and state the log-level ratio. 1.177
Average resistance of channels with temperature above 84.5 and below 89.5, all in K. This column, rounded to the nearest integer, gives 181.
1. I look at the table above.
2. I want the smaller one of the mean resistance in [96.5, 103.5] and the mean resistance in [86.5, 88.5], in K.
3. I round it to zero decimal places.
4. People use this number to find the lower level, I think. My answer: 87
